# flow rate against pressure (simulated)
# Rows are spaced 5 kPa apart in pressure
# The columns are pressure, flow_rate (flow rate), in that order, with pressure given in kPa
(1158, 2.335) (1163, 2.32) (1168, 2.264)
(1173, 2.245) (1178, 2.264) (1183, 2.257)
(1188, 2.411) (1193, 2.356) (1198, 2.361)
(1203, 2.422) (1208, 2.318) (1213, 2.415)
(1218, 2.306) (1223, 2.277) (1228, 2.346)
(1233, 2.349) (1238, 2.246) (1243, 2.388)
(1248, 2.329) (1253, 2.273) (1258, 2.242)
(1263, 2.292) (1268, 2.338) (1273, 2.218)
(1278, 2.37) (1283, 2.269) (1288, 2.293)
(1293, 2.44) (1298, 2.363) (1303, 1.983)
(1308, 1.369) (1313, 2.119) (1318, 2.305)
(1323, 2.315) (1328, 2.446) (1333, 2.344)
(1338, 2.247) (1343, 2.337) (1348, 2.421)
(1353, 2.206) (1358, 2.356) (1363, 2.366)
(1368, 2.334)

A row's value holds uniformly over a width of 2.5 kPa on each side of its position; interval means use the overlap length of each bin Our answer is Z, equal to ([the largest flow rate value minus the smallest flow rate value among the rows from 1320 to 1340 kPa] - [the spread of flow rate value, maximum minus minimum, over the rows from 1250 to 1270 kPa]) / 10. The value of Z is 0.010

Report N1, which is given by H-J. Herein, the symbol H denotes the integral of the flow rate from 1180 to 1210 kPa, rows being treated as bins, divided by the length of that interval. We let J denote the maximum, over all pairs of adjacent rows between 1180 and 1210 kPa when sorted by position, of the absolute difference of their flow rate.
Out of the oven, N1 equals 2.20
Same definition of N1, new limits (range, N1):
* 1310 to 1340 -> 2.10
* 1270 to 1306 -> 1.88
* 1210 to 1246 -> 2.19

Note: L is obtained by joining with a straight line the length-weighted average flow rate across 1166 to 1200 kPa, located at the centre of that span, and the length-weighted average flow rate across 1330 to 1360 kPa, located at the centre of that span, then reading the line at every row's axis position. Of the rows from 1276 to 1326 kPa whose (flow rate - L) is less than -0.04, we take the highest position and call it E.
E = 1313 kPa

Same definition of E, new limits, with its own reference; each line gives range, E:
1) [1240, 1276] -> 1273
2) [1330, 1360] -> 1353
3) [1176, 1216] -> 1183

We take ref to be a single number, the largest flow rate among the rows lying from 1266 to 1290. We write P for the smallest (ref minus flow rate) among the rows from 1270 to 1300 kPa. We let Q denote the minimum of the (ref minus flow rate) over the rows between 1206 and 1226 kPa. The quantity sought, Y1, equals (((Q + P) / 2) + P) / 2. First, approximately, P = -0.07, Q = -0.045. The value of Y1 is -0.06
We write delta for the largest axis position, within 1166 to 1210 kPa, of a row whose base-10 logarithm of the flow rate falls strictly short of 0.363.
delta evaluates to 1183 kPa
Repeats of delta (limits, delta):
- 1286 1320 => 1318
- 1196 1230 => 1223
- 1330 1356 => 1353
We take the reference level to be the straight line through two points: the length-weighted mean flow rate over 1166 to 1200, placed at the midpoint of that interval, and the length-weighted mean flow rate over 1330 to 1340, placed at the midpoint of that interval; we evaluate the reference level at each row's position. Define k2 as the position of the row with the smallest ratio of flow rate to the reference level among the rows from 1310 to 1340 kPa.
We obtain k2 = 1313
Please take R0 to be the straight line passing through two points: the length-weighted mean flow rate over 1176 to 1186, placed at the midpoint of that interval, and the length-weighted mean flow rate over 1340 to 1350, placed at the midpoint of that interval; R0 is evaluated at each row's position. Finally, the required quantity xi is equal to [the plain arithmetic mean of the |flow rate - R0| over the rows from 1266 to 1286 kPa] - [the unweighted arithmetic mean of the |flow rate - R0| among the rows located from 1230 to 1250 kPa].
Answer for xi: 0.01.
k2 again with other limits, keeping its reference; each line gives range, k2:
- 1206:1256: 1238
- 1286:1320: 1308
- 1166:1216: 1173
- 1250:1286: 1273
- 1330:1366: 1353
